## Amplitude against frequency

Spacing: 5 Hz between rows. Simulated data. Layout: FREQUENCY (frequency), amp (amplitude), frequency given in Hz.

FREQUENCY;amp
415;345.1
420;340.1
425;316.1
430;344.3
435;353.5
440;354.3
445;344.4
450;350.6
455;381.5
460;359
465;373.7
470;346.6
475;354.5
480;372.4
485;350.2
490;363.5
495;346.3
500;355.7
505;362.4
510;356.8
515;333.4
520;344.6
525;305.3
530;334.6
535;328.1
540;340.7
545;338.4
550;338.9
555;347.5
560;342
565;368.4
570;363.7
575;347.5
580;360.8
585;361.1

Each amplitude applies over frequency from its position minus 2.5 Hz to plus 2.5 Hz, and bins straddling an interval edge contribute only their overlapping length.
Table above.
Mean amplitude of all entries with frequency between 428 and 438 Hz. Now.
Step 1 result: 349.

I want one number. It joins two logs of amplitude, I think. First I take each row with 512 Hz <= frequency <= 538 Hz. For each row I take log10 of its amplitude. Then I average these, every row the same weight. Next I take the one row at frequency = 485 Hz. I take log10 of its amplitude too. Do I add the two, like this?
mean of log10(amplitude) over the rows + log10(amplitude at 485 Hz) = 5.06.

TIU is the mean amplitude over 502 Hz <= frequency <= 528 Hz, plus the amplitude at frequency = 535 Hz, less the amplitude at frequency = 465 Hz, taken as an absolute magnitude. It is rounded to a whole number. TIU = 295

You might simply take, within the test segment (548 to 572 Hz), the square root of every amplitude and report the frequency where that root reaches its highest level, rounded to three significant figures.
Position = 565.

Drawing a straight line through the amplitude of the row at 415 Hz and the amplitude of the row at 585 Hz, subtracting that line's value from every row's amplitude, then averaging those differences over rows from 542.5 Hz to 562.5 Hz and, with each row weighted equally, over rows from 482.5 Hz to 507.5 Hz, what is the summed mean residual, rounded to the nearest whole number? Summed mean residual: -13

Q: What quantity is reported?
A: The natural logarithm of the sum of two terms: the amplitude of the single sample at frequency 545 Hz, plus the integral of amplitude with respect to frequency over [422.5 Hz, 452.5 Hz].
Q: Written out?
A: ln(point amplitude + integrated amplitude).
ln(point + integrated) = 9.27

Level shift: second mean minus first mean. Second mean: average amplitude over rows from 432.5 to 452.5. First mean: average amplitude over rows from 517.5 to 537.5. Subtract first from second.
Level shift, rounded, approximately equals 23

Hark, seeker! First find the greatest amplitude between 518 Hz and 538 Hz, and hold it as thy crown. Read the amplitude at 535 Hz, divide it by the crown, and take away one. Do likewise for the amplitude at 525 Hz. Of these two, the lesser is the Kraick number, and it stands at -0.11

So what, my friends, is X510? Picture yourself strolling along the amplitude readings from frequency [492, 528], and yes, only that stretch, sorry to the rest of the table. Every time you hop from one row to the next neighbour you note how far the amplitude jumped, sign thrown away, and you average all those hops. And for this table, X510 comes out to 16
